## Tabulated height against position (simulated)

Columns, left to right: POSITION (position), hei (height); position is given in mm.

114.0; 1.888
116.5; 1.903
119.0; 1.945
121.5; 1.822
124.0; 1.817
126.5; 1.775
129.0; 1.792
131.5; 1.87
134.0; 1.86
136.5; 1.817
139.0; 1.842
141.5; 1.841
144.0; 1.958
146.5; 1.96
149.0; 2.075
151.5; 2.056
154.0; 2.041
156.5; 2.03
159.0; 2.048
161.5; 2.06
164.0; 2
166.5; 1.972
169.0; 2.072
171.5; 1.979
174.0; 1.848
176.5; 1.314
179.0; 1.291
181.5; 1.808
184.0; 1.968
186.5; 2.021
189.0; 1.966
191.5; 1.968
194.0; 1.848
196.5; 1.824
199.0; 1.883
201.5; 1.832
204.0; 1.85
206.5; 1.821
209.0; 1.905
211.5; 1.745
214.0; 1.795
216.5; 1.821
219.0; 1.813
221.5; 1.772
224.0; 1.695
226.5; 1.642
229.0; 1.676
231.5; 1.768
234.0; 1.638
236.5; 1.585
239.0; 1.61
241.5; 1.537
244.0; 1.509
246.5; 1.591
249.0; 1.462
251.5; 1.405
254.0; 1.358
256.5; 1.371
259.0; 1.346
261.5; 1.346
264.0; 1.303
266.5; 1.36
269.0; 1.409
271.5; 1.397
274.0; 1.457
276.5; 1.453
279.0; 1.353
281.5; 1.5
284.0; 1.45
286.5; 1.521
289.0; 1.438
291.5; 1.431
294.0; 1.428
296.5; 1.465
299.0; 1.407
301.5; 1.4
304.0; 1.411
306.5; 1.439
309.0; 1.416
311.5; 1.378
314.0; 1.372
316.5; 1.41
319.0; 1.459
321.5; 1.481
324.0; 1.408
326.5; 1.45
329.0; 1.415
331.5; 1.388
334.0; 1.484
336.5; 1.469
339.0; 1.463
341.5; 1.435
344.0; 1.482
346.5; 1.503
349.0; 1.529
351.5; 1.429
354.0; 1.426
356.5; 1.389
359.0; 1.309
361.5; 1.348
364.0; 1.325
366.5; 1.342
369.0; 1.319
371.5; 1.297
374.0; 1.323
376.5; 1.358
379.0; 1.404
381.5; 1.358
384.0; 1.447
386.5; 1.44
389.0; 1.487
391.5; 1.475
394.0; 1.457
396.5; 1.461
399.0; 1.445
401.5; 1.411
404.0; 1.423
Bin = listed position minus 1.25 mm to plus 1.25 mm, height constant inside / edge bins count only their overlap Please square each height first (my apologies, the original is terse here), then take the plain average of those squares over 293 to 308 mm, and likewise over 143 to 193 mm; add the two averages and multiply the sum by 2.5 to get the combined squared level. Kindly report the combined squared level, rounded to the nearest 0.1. 14.4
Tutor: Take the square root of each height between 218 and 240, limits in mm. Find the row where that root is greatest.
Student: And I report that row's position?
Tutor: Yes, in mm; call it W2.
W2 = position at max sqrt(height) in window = 219.0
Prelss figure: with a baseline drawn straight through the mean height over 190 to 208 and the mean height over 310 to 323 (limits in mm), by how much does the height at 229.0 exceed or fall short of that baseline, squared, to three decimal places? 0.005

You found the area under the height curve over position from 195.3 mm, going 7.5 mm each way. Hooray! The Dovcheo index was 28.3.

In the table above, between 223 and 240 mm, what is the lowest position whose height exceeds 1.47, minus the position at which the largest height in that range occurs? -7.5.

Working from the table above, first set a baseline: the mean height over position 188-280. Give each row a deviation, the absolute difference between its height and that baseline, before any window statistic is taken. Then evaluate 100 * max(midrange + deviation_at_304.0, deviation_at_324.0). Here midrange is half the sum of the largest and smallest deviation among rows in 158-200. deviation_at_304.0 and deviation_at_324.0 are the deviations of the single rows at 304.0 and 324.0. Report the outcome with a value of 53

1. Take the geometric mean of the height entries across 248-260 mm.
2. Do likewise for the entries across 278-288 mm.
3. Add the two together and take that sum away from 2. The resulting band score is -0.84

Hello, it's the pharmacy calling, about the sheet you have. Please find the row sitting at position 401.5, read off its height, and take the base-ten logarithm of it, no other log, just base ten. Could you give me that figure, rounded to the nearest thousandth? 0.150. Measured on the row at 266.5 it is 0.134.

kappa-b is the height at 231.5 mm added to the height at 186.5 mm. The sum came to 3.8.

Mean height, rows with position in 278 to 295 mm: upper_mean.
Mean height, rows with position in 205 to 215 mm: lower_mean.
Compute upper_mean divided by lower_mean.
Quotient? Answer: 0.796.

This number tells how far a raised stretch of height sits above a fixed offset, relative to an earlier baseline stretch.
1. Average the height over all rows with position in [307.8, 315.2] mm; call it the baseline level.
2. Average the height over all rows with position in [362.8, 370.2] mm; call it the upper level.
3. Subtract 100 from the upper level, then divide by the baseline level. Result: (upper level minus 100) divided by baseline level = -71.1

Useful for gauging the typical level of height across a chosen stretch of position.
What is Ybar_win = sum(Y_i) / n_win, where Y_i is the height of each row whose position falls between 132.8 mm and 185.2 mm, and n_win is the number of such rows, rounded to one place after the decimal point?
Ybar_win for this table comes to 1.9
